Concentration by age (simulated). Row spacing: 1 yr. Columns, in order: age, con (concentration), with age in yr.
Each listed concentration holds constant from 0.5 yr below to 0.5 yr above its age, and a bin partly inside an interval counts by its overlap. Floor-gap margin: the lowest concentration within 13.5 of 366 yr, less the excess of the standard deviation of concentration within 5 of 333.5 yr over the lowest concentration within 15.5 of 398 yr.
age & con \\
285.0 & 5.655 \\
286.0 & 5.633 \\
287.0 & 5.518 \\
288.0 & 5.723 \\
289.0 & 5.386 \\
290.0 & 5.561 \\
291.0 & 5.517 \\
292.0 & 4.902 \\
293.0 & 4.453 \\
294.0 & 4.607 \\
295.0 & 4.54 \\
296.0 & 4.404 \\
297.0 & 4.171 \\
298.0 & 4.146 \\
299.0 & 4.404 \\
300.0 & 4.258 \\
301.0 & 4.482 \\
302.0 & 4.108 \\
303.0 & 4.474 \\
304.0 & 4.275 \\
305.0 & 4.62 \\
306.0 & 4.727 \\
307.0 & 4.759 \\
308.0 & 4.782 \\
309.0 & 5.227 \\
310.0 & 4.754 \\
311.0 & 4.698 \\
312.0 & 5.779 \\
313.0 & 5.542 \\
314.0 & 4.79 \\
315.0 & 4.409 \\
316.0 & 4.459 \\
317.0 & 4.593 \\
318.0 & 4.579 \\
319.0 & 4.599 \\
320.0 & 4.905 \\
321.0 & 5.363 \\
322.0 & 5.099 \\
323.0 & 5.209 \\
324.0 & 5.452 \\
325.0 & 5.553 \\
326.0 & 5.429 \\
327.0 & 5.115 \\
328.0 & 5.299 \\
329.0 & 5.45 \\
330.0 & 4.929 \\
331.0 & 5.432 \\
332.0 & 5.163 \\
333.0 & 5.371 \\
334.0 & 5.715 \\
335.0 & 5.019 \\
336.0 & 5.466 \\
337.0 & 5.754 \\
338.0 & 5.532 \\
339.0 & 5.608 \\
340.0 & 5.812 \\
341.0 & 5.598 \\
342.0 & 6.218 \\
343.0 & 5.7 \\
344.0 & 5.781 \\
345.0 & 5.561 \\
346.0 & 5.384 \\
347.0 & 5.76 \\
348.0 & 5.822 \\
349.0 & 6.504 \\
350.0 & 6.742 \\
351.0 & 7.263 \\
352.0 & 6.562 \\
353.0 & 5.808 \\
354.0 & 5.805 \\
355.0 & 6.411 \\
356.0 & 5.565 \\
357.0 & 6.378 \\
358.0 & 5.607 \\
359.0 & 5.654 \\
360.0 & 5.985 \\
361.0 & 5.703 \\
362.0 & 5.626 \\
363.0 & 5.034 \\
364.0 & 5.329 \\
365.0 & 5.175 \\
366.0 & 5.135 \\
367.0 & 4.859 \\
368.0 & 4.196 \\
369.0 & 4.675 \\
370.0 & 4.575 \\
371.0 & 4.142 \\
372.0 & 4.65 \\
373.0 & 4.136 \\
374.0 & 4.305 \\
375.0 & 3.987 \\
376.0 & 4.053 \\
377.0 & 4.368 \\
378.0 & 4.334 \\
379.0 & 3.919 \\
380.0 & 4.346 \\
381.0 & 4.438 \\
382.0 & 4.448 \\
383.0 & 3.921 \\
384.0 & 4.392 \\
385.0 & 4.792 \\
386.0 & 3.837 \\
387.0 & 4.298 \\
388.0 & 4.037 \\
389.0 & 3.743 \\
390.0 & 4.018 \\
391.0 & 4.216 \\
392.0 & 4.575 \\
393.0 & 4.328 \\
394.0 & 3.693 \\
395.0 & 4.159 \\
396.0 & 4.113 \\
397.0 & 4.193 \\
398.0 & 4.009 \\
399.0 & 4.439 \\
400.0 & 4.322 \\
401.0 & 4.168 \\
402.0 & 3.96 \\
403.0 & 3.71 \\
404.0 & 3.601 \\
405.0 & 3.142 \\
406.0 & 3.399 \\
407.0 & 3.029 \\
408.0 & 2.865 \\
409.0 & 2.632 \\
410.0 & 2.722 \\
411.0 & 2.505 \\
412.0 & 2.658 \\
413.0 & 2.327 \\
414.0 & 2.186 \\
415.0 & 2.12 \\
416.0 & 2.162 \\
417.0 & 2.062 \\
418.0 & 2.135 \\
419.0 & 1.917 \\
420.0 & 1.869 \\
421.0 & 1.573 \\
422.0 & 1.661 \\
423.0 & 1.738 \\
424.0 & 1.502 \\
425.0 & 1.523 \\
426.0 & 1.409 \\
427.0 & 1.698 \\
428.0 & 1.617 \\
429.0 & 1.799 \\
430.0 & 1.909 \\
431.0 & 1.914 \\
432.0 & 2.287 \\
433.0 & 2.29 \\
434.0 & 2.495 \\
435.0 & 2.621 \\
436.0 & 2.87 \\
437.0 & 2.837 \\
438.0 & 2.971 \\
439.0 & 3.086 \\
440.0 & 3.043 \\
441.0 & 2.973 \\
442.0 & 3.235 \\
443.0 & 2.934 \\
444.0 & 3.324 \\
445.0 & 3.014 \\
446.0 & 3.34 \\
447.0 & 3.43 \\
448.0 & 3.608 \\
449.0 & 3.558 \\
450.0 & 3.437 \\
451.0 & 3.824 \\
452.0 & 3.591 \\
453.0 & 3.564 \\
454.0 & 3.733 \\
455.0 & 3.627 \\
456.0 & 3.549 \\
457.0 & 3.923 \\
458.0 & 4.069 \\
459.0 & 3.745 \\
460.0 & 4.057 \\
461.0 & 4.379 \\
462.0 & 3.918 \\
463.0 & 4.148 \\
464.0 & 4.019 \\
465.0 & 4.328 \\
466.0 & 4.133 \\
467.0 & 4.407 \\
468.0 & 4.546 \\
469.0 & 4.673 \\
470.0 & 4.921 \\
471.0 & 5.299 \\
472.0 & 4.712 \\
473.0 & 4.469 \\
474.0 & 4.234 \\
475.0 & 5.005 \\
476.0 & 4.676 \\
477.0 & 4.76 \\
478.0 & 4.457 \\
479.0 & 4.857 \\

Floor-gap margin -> 6.0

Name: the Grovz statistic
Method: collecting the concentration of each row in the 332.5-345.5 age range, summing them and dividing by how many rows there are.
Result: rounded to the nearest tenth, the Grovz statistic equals 5.6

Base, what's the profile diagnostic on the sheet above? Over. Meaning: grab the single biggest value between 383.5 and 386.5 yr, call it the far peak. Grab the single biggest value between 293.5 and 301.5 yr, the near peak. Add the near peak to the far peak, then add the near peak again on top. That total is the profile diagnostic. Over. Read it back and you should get 14.0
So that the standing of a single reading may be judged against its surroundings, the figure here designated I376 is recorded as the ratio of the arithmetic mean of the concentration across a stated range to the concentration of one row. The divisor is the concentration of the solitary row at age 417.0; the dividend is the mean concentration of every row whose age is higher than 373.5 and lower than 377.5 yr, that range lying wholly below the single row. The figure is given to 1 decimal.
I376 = 2.0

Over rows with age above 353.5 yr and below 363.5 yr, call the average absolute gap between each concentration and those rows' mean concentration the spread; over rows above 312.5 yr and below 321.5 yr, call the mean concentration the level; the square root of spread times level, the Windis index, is 1.19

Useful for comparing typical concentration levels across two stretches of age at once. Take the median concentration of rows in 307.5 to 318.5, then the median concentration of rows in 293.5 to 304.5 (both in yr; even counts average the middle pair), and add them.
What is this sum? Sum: 9.2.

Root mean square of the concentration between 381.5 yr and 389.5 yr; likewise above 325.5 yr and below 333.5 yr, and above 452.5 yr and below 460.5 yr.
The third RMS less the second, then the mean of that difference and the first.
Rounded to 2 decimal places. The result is 1.35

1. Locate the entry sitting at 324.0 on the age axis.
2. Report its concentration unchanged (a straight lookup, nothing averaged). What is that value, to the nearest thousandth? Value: 5.452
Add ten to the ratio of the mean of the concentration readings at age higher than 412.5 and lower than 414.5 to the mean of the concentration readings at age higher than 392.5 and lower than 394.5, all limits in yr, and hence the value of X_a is 10.56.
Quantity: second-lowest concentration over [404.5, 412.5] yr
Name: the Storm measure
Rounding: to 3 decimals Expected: 2.632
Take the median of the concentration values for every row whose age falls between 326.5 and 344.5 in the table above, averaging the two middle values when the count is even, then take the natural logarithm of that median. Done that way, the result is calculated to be 1.70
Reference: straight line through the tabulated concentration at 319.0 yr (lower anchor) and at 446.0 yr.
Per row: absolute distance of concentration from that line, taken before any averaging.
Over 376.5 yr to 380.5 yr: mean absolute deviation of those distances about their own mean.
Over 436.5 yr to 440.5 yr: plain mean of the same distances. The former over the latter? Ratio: 0.22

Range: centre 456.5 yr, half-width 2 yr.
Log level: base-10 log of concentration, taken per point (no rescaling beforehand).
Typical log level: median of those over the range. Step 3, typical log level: 0.58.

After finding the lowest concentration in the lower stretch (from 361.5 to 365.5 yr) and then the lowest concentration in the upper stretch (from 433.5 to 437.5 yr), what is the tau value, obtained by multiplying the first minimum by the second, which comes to 12.6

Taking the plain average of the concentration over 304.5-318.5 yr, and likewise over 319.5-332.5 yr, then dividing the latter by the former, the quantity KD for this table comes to 1.1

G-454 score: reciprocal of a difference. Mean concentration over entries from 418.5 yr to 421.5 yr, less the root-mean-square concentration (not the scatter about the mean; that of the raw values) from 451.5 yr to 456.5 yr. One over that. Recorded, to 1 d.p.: -0.5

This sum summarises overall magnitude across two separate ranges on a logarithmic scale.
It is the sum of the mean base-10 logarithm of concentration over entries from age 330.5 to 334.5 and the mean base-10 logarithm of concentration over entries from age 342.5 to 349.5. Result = 1.50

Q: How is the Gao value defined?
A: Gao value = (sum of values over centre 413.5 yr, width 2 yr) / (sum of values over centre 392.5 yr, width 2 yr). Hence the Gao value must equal 0.51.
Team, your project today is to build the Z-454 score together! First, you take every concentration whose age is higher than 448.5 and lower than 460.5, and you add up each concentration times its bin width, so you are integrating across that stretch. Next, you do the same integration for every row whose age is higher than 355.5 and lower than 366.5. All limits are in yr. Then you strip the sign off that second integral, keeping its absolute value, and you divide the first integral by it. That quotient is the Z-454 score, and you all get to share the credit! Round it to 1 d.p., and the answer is 0.7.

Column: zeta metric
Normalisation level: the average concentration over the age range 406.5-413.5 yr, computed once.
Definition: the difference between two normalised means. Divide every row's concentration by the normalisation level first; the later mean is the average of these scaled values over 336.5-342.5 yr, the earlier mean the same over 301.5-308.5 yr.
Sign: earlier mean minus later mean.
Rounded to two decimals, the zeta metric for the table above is -0.46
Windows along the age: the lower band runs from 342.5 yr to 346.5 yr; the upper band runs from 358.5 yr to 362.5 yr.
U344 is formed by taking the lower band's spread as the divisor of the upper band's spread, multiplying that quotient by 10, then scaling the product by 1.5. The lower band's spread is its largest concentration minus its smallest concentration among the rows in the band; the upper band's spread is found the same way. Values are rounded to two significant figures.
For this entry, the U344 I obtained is 14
